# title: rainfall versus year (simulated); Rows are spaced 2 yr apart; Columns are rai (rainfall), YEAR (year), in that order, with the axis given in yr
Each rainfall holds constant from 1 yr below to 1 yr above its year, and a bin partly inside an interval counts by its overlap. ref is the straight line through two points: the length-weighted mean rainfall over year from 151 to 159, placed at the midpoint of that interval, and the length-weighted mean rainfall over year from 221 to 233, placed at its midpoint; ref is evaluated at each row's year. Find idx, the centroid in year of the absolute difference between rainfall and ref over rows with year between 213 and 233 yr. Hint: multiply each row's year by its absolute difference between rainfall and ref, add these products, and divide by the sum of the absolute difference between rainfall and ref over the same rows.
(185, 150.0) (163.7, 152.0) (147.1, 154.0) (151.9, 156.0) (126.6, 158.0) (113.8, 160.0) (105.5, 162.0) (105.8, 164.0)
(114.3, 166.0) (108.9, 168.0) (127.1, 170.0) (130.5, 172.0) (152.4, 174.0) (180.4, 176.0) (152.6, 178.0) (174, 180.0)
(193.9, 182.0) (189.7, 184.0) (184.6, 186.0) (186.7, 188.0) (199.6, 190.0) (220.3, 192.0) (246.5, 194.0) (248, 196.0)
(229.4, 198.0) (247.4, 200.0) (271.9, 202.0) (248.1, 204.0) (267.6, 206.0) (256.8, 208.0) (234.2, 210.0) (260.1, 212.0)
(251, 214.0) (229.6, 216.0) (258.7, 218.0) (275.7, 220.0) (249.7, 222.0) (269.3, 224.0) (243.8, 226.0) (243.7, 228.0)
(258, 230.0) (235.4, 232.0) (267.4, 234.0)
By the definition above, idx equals 222.1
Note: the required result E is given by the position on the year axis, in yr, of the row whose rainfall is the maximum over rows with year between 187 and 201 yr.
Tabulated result 196.0 yr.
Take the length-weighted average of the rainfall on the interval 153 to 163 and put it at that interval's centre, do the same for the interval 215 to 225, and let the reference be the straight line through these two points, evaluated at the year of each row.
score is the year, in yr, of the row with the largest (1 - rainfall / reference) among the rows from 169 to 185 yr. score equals 172.0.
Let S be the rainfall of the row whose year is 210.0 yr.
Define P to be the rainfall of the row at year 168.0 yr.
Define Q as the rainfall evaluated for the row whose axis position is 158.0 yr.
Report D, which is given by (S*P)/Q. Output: 201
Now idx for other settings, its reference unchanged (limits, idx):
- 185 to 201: 195.3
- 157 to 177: 165.9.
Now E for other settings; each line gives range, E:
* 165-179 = 176.0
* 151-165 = 152.0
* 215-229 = 220.0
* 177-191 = 190.0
